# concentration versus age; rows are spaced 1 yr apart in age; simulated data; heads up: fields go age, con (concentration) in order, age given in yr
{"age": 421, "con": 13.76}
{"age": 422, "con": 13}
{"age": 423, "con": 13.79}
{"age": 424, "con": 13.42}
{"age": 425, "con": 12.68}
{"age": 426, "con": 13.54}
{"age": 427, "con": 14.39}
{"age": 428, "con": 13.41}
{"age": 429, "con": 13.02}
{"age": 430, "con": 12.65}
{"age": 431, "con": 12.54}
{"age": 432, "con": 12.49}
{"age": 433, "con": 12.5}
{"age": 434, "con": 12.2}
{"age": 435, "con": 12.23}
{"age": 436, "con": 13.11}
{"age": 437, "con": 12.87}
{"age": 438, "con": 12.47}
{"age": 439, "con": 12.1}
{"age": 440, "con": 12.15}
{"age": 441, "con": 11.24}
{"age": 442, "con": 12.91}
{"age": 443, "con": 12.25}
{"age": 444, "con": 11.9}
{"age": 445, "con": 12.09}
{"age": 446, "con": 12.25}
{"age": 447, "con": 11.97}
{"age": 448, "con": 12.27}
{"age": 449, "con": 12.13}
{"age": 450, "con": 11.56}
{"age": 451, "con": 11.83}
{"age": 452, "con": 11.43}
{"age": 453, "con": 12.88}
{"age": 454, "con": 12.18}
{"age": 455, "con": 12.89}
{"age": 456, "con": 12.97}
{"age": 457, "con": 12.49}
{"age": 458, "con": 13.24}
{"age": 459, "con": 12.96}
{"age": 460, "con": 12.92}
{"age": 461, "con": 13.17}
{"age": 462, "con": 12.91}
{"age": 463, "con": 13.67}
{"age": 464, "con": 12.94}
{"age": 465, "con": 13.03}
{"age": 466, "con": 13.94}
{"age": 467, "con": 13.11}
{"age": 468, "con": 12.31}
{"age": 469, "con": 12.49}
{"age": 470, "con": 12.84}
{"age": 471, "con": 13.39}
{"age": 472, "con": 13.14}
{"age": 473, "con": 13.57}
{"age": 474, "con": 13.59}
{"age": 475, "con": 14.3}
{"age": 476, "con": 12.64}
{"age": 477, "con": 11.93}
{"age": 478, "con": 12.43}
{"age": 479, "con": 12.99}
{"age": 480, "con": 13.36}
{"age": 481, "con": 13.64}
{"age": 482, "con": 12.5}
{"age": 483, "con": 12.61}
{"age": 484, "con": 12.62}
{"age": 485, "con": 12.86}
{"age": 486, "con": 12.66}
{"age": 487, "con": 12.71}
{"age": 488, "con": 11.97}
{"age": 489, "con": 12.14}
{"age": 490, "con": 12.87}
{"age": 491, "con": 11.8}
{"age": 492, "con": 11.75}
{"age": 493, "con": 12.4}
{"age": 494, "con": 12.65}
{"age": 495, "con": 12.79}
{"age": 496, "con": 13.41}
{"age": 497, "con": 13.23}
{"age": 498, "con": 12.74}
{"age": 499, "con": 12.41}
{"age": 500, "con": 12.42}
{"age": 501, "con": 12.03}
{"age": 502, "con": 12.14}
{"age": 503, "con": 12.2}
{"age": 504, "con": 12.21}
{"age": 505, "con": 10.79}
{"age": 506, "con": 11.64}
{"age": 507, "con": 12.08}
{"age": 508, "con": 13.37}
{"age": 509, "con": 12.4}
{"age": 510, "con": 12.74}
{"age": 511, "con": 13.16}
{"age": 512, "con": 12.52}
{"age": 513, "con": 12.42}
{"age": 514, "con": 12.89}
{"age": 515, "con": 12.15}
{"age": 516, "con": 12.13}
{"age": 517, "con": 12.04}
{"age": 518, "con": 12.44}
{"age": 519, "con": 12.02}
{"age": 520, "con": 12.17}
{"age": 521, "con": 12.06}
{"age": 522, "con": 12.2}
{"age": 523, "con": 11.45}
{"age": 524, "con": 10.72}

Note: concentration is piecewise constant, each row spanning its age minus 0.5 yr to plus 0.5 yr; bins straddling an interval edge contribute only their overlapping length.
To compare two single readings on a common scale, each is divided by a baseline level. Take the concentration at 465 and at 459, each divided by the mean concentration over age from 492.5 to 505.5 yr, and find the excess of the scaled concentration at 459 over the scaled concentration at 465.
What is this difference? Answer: -0.006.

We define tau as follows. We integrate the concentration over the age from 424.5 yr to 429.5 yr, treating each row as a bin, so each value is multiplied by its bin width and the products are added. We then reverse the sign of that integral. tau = -67.0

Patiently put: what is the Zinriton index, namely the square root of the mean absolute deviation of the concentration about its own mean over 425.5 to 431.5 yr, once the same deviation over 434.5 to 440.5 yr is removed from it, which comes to 0.43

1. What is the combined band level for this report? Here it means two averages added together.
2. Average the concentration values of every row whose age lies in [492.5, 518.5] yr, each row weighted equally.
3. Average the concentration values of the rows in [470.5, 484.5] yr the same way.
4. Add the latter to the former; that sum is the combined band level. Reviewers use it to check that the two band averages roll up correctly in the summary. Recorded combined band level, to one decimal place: 25.5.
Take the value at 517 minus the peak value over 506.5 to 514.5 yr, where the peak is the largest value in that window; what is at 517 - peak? -1.3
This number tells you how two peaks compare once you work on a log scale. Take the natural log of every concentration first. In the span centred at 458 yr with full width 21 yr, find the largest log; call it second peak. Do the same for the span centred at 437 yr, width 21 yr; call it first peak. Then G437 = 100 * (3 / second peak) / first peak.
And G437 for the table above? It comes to 42.7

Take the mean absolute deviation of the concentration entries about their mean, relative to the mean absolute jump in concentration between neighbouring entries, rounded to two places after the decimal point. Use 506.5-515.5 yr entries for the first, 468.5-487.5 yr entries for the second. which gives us 0.79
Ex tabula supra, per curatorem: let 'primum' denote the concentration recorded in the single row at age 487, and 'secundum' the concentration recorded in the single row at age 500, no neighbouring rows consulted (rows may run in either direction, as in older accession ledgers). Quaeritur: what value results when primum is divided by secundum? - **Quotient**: 1.023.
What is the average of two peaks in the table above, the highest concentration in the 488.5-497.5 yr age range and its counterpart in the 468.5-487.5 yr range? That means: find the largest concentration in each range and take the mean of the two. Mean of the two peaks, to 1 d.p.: 13.9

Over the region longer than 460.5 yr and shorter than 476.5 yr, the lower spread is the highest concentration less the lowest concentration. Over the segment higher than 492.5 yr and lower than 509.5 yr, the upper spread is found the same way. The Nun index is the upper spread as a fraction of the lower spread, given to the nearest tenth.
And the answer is 1.3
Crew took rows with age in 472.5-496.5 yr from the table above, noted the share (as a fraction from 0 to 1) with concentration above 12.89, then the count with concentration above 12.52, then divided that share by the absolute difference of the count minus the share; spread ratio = 0.02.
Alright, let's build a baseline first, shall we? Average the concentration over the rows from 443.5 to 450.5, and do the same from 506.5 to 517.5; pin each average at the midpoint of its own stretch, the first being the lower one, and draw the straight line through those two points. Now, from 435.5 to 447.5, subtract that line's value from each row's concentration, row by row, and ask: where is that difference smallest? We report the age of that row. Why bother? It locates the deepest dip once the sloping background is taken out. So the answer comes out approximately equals 441 yr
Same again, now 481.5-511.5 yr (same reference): 505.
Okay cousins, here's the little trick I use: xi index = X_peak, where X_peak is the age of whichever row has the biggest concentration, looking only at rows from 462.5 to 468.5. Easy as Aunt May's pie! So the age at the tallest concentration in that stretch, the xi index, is 466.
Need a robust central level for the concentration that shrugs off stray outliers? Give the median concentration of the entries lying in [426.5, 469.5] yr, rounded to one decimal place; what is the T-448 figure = 12.5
